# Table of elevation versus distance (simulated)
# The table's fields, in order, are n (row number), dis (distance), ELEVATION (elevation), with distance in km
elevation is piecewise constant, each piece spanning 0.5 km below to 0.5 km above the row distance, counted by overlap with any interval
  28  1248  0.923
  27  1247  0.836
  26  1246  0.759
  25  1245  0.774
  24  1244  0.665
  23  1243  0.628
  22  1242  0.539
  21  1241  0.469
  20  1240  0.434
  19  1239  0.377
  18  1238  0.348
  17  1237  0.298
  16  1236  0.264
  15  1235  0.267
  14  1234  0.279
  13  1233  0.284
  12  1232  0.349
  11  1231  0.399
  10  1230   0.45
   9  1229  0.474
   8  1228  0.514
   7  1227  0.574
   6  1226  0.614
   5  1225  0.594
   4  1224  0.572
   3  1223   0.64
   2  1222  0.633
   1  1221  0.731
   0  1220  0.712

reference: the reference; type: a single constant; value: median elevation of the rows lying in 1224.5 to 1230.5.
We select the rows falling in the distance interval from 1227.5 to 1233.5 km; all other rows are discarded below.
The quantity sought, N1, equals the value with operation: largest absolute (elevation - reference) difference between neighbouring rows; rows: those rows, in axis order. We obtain 0.065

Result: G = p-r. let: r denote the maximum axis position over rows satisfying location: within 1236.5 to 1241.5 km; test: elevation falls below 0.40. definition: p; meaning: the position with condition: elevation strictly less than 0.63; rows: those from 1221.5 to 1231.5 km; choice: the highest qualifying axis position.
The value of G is -8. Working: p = 1231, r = 1239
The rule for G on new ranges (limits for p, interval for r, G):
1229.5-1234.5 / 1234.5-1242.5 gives -5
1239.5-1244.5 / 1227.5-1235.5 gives 8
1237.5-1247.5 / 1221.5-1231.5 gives 12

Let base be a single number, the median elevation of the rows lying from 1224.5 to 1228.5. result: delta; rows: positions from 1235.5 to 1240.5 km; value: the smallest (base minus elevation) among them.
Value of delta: 0.15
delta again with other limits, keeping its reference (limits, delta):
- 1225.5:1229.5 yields -0.03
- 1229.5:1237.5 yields 0.13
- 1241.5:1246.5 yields -0.19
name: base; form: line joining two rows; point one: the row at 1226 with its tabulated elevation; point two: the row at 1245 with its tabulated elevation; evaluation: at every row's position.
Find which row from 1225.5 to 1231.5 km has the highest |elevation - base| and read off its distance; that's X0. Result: 1231 km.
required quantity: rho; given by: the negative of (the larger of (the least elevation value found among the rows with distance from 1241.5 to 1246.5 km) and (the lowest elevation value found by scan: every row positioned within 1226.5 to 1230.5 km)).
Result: -0.54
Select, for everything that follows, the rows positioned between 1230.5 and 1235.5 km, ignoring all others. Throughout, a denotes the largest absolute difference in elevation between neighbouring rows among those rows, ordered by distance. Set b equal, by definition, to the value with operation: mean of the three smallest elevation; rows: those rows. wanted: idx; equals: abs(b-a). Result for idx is 0.212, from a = 0.065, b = 0.28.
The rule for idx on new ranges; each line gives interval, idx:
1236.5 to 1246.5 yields 0.232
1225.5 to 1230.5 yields 0.419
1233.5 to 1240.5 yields 0.213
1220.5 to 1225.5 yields 0.502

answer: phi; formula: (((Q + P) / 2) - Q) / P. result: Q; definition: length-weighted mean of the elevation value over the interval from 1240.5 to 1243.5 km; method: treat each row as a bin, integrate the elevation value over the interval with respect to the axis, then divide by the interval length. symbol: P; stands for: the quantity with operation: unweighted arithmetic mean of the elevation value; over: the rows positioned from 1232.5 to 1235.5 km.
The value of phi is -0.5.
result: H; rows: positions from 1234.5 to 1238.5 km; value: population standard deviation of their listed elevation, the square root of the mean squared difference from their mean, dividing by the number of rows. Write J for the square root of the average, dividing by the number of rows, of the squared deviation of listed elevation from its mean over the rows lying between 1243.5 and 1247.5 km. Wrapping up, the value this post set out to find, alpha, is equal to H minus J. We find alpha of -0.027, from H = 0.034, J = 0.061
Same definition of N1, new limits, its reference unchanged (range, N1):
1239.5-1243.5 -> 0.089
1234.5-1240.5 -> 0.057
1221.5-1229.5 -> 0.068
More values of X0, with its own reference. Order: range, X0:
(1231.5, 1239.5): 1236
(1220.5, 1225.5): 1221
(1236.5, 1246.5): 1237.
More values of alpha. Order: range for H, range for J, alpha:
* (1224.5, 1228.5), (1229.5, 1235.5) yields -0.031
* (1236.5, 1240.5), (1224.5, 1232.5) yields -0.040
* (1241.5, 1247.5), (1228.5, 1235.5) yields 0.021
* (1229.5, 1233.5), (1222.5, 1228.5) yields 0.022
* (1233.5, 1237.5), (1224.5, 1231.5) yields -0.061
